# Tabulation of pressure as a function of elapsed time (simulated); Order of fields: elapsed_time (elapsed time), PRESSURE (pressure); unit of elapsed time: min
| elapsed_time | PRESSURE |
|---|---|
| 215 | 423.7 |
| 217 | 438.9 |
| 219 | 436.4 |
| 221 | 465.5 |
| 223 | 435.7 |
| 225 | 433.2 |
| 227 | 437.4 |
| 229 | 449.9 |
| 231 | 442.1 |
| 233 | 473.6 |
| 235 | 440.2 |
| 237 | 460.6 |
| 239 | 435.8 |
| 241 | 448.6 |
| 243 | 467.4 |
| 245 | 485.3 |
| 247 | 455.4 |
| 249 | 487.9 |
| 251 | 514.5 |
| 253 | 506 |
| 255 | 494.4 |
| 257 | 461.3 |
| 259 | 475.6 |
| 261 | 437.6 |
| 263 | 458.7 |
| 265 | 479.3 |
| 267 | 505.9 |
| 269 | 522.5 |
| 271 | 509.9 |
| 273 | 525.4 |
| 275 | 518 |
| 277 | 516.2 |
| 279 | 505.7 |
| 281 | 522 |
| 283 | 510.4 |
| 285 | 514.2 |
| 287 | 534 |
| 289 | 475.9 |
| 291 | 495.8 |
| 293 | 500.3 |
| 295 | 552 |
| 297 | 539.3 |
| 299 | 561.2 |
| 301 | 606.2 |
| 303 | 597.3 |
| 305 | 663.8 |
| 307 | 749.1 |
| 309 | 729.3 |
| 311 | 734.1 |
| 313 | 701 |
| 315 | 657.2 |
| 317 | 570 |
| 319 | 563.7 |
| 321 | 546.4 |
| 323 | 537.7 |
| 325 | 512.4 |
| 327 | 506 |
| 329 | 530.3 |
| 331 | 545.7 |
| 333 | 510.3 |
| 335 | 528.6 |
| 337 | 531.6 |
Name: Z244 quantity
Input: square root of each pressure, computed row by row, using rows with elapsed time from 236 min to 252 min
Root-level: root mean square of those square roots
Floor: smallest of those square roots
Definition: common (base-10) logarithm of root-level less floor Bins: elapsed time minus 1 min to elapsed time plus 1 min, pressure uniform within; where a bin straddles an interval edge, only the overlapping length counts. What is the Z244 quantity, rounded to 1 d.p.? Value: -0.1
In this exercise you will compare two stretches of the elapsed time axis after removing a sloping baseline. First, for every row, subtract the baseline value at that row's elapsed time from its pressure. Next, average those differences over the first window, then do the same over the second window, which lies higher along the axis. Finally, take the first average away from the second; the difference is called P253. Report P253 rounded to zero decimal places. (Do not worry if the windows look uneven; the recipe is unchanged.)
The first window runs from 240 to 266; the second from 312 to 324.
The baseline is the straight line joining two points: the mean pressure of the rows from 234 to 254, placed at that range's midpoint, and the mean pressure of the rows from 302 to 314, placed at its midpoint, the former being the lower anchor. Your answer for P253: -108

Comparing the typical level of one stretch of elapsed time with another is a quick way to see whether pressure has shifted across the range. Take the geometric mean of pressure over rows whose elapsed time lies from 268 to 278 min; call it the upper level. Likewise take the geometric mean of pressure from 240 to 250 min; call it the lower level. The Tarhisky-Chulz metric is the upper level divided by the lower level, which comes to 1.11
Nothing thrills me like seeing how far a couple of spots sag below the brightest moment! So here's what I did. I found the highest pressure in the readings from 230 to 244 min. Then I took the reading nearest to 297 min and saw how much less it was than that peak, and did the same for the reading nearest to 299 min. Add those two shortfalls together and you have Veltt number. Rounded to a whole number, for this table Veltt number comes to -153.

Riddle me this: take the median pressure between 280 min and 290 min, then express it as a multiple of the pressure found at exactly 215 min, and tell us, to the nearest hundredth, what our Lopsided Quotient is 1.21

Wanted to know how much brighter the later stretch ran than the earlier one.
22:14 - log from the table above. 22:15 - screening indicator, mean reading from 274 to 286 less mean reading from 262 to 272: 19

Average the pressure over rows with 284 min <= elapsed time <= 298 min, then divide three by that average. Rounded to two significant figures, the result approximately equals 0.0058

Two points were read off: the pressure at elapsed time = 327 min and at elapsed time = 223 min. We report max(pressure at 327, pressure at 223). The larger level 506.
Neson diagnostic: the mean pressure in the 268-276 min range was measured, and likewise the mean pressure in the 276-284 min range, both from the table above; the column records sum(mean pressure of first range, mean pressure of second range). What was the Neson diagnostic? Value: 1033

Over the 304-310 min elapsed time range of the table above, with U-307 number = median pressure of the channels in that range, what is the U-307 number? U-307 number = 729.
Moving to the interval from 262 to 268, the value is 479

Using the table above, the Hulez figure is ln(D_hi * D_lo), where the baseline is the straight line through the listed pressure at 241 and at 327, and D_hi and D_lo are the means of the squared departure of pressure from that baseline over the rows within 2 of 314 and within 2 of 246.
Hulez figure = 16.8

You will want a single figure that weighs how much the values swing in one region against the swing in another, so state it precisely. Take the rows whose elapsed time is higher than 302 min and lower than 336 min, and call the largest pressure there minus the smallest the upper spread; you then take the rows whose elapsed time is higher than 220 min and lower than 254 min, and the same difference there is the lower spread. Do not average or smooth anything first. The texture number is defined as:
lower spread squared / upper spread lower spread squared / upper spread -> 27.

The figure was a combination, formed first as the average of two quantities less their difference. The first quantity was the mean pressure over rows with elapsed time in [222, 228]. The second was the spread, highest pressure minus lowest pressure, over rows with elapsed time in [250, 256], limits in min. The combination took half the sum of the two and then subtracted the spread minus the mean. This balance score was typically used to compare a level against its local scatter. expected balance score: 643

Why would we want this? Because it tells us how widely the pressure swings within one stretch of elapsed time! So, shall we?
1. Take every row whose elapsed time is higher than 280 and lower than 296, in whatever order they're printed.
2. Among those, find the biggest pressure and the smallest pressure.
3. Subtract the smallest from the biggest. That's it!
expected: 76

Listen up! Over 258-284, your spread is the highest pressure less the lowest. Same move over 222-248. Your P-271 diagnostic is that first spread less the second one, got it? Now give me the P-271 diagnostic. 36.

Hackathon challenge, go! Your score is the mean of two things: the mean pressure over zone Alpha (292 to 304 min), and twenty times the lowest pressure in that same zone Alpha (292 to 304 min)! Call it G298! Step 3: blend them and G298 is 5283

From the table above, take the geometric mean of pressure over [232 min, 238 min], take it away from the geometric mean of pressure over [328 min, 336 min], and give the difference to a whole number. 71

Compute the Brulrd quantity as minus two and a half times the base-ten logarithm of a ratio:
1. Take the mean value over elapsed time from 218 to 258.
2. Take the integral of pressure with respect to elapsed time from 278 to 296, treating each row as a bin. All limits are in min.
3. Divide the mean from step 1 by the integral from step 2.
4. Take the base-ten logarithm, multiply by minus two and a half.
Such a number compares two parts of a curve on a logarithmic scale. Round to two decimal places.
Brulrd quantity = 3.25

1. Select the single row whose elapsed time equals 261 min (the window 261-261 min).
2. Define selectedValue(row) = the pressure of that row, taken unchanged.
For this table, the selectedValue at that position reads 437.6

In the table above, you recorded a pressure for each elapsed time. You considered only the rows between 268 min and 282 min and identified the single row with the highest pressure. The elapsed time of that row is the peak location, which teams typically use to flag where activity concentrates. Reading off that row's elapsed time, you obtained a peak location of 273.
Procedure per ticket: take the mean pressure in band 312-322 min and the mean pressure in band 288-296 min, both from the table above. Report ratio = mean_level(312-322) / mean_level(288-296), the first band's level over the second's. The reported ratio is 1.20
